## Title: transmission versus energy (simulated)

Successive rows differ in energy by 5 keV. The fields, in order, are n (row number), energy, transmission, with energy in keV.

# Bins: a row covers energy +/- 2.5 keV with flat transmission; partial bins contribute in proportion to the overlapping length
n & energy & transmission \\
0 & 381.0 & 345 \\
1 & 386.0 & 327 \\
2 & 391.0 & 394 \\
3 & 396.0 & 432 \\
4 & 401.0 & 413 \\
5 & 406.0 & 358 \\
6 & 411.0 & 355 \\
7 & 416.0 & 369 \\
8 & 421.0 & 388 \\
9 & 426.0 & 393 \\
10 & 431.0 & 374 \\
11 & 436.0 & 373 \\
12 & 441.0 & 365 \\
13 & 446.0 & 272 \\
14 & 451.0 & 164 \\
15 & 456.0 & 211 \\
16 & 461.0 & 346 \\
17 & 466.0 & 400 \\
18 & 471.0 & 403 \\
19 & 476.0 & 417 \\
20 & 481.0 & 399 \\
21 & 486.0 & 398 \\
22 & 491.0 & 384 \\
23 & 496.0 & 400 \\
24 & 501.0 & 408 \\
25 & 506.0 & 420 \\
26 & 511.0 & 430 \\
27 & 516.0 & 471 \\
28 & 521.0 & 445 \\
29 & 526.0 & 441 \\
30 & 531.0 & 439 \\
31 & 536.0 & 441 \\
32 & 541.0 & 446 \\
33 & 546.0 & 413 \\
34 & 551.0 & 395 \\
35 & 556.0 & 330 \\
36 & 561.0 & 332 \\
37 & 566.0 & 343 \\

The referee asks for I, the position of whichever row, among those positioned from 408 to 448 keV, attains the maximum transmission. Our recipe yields 426.0 keV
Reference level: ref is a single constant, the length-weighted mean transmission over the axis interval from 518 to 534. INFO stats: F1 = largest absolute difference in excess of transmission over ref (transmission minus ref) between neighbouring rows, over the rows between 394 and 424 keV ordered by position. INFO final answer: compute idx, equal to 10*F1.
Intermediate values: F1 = 55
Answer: 550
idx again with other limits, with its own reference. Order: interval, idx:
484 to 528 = 410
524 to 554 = 330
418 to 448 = 930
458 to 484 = 540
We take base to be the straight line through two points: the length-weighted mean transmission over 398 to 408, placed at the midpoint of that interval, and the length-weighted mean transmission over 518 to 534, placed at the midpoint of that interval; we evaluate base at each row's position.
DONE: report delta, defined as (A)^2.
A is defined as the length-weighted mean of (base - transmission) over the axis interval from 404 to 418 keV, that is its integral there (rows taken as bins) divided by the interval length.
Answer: 1037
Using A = 32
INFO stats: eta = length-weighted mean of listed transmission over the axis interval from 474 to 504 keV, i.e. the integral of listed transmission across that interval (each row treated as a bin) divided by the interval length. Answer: 401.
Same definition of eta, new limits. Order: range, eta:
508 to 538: 444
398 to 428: 380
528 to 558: 413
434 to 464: 289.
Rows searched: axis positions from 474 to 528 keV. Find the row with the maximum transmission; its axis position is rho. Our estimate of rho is 516.0 keV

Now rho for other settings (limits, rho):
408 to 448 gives 426.0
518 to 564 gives 541.0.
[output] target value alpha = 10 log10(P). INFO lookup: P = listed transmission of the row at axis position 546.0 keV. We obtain 26.2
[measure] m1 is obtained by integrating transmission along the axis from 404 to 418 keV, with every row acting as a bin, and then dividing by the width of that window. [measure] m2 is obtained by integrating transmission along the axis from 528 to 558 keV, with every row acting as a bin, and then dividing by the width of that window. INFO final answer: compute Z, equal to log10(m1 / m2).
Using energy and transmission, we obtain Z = -0.06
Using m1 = 360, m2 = 413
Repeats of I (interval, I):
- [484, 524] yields 516.0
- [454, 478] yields 476.0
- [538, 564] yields 541.0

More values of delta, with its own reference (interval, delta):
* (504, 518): 15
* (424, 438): 465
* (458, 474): 1432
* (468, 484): 225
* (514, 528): 136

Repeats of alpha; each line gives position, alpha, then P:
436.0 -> 25.7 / 373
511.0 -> 26.3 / 430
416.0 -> 25.7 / 369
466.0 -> 26.0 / 400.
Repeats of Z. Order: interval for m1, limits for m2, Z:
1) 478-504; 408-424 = 0.03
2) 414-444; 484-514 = -0.04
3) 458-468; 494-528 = -0.07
